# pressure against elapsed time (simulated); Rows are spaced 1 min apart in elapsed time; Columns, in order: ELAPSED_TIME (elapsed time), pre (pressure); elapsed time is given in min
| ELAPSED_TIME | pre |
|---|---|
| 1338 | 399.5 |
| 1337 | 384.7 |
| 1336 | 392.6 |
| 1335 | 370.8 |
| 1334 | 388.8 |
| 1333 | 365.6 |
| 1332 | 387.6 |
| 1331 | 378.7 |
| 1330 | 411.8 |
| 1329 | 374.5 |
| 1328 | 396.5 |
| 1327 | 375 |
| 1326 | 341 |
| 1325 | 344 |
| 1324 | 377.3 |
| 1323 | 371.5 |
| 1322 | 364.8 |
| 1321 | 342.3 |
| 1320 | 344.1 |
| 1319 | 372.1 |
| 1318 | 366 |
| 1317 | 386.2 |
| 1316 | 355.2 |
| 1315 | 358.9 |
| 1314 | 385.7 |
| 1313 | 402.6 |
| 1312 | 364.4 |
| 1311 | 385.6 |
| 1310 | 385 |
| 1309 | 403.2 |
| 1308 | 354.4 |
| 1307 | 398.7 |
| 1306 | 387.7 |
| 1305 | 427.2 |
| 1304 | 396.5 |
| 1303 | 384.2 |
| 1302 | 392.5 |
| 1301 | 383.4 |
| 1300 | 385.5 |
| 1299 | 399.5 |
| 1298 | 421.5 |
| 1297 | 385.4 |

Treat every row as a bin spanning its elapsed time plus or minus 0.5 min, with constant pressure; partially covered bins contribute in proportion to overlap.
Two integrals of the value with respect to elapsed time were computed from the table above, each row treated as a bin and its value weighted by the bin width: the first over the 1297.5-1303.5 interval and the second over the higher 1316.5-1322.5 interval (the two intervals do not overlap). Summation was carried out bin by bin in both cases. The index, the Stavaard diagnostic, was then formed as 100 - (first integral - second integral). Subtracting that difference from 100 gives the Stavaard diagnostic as -91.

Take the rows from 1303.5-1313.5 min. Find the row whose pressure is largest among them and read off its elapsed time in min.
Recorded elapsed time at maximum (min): 1305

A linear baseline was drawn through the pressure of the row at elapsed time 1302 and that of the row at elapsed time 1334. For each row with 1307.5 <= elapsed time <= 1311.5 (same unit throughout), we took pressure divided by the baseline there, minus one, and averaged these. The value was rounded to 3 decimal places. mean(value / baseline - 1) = -0.024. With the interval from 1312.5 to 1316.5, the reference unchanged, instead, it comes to -0.040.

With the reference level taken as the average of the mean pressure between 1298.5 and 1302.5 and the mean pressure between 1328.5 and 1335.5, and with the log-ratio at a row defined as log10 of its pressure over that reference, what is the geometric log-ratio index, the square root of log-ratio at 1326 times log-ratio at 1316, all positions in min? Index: 0.045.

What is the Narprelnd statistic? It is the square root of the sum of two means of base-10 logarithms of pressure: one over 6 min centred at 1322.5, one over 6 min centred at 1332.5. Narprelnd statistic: 2.27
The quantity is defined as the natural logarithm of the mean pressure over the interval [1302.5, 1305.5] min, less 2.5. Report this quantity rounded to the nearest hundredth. 3.50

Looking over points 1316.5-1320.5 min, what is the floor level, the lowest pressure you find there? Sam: 344.1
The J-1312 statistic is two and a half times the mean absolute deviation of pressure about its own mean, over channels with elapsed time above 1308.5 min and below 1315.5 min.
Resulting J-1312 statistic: 31.4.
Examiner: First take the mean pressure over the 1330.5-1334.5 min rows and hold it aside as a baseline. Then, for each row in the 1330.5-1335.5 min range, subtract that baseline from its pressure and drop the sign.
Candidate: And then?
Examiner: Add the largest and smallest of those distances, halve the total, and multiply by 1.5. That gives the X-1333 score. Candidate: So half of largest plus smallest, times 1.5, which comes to 12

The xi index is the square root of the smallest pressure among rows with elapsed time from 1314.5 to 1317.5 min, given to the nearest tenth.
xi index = 18.8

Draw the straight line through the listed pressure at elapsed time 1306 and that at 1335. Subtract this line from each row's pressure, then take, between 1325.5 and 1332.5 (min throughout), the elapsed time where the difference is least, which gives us 1326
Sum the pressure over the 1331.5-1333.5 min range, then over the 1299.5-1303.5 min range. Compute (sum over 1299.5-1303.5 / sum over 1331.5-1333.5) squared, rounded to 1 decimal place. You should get 4.2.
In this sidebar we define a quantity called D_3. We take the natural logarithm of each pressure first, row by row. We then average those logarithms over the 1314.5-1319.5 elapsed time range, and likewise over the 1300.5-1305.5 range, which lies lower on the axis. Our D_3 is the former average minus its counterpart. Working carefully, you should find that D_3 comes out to -0.076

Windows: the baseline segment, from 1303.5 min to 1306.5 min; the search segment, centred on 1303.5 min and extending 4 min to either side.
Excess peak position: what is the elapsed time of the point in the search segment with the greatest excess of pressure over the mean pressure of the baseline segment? 1305 min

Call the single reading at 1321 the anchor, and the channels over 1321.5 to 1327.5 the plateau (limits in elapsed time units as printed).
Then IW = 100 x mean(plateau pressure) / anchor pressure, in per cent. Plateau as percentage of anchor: 106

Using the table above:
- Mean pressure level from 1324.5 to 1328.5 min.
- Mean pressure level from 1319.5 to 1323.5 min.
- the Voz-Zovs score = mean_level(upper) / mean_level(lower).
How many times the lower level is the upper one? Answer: 1.02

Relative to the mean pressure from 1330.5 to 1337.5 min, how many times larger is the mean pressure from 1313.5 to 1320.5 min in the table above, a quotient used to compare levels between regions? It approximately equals 0.962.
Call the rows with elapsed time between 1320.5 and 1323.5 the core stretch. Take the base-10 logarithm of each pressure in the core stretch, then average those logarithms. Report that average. 2.56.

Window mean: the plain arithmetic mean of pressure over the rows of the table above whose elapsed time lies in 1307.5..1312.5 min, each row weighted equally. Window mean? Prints 379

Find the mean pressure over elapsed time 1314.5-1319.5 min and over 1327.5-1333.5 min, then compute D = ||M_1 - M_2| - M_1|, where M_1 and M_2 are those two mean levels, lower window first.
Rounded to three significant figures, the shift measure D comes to 350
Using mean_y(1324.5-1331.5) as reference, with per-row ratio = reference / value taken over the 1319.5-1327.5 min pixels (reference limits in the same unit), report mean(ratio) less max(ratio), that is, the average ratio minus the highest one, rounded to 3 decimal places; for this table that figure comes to -0.049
